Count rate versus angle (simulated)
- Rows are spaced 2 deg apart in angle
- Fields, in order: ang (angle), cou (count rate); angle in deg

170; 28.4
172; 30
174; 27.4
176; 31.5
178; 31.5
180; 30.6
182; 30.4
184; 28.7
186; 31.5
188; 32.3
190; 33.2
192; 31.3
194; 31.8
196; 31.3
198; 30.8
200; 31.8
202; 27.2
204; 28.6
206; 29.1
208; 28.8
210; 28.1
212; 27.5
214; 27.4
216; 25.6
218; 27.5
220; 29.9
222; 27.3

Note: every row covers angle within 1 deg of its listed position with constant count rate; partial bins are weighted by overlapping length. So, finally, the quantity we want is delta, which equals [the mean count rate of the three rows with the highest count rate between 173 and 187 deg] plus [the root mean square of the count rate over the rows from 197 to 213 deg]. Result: 60.5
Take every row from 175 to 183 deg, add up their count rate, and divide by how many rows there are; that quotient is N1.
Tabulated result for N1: 31.0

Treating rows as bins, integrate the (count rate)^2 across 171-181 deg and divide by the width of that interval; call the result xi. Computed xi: 914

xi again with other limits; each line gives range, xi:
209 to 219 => 742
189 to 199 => 1004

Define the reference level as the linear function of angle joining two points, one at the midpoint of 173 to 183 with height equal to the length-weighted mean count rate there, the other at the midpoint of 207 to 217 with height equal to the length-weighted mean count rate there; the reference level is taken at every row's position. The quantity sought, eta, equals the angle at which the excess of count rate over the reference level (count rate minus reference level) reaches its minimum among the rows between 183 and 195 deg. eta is 184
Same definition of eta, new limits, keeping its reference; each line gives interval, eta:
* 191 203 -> 202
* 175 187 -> 184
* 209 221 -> 216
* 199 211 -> 202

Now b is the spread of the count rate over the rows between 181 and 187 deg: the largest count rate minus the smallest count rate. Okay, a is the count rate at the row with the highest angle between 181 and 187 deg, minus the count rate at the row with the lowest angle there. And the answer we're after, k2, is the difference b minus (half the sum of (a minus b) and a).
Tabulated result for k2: 3.1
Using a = 1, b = 2.8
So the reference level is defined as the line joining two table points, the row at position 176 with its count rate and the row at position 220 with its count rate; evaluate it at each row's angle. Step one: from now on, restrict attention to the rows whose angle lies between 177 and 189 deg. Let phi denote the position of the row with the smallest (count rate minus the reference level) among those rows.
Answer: 184 deg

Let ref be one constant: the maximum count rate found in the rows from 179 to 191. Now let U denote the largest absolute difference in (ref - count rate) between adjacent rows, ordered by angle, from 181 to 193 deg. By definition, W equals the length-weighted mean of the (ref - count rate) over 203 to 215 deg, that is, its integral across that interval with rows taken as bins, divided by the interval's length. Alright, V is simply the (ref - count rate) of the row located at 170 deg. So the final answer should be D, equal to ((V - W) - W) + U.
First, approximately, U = 2.8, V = 4.8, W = 4.95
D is -2.3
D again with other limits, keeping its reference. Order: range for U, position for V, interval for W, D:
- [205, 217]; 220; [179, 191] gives 0.9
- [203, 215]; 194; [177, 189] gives -2.6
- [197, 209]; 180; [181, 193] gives 3.3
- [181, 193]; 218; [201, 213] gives -1.5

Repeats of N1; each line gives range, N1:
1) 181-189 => 30.7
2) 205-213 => 28.4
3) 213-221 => 27.6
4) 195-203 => 30.3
